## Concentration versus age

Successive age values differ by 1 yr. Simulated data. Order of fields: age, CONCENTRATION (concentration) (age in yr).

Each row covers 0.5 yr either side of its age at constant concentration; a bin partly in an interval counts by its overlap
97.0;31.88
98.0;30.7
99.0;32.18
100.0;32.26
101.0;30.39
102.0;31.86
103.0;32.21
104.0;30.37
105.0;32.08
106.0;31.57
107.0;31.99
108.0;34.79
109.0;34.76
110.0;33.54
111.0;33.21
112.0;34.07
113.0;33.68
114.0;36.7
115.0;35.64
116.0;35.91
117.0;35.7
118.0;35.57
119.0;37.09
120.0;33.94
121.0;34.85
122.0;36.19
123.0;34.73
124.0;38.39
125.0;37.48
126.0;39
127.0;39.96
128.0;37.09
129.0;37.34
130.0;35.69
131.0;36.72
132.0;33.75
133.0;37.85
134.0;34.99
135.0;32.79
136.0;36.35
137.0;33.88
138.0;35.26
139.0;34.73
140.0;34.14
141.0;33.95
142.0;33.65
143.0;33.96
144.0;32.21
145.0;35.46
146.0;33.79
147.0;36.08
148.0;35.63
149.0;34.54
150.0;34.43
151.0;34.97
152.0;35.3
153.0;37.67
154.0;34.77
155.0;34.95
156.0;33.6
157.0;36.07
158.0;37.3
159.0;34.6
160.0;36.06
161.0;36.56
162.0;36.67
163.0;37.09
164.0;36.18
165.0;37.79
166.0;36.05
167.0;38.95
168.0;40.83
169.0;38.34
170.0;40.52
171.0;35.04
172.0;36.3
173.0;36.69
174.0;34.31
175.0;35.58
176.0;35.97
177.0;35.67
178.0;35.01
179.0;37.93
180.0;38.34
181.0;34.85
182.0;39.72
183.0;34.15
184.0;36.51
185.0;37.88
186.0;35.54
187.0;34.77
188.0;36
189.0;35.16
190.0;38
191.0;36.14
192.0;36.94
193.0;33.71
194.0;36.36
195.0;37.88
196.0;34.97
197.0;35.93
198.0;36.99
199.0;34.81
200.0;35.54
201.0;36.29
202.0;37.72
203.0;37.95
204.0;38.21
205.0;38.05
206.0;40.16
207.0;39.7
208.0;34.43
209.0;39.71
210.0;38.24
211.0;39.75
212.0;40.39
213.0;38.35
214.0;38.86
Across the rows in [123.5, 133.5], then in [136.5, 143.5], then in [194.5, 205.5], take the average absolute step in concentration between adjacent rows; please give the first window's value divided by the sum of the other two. 1.1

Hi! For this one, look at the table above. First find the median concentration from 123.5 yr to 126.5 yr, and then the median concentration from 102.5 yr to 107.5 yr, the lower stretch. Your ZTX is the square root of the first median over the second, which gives 1.10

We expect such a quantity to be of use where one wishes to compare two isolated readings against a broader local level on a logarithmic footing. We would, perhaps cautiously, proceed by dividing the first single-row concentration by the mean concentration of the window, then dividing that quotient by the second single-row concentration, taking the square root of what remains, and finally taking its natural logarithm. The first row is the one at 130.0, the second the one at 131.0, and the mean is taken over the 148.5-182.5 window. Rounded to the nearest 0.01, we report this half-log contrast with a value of -1.81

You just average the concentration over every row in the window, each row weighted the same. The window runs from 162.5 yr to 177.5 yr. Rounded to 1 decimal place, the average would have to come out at 37.0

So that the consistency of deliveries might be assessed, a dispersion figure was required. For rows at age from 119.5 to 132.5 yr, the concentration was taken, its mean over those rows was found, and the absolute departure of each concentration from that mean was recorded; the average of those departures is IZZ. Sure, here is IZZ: 1.56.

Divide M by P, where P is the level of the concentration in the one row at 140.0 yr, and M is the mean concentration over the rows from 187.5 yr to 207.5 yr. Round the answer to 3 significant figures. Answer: 1.08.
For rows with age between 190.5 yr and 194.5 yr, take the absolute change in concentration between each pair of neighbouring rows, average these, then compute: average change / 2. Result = 1.11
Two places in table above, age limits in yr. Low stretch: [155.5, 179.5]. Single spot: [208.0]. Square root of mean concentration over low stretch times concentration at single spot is 35.5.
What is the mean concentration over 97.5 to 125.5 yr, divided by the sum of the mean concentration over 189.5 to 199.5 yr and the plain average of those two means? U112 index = 0.477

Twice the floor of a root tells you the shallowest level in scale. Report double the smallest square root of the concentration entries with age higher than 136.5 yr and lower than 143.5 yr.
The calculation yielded 11.60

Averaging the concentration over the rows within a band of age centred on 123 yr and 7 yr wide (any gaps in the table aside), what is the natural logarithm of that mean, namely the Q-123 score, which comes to 3.59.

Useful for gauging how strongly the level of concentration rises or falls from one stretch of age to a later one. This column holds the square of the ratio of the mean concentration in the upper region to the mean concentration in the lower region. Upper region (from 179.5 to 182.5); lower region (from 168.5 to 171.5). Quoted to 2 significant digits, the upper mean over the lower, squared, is 0.98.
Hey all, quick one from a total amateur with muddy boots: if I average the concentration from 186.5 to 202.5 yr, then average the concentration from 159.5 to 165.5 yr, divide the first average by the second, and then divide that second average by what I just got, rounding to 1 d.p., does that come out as 37.4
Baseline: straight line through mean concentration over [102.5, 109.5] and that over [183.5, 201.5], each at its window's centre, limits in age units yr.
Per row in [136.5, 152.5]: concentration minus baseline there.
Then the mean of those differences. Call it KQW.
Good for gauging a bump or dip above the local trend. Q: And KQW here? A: 0.38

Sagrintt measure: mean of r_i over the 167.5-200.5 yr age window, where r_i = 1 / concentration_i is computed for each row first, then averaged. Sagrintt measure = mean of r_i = 0.0275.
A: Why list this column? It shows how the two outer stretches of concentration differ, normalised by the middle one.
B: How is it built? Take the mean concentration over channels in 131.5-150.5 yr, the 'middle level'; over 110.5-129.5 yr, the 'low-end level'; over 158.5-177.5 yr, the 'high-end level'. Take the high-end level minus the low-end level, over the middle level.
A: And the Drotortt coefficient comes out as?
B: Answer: 0.019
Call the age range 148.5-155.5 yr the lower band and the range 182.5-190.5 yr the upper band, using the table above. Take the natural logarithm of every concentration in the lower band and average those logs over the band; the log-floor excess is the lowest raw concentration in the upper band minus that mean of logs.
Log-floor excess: 30.6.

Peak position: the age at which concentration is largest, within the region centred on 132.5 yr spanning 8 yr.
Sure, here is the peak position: 133.0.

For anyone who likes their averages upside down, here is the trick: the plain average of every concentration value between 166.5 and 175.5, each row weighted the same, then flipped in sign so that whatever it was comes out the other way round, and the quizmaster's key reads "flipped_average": -37.4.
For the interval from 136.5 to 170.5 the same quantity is -35.8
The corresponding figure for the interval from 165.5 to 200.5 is -36.5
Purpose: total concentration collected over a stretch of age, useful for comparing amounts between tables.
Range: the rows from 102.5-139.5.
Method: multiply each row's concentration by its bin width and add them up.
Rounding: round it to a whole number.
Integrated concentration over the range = 1300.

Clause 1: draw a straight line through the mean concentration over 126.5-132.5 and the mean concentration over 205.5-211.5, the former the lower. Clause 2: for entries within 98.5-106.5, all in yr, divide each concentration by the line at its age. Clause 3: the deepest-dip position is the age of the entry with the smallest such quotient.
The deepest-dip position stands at 104.0 yr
